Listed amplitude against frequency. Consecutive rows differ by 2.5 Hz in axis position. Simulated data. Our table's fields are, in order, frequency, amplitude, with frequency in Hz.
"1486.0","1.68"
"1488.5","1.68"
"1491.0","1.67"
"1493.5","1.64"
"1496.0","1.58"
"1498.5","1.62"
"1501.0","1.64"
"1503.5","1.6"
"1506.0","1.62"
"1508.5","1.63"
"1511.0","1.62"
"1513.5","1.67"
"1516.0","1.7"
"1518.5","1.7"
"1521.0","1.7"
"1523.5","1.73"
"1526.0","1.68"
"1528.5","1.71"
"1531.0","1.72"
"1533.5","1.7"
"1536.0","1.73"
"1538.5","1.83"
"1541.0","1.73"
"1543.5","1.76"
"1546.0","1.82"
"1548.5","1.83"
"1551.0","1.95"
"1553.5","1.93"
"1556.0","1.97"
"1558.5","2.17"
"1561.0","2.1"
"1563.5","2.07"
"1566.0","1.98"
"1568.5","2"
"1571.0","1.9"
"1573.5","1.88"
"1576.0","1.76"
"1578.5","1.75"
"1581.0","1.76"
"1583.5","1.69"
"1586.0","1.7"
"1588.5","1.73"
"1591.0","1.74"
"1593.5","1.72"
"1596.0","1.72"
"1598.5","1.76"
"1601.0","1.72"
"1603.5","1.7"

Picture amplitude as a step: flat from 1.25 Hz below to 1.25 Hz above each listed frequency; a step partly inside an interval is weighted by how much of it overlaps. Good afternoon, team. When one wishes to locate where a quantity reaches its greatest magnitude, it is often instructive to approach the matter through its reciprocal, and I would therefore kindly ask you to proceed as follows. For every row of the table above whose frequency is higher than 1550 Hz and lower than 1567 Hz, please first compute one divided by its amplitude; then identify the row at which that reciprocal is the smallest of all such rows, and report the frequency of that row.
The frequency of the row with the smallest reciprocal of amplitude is 1558.5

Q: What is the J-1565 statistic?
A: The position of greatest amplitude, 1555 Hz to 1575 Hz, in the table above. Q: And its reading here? 1558.5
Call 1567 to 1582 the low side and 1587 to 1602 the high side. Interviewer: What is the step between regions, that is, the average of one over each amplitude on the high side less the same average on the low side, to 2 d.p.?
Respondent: 0.03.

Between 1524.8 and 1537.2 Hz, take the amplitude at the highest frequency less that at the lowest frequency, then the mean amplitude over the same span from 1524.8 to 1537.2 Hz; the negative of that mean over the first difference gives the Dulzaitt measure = -34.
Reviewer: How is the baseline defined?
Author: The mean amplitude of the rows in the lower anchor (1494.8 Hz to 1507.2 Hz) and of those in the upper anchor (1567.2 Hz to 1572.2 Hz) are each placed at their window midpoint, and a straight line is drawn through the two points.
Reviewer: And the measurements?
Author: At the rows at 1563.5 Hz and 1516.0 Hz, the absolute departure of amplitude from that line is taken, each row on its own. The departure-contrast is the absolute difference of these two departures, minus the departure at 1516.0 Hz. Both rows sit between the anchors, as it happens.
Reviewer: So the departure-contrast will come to 0.122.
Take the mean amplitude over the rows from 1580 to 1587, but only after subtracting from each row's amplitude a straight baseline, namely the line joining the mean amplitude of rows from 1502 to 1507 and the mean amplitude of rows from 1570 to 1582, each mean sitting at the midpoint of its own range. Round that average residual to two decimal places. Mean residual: -0.11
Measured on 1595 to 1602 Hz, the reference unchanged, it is -0.14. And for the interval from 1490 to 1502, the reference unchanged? 0.04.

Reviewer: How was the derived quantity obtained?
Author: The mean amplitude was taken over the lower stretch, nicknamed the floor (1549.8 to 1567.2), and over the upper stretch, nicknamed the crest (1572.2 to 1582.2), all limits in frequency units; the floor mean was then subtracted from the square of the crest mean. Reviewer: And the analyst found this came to 1.17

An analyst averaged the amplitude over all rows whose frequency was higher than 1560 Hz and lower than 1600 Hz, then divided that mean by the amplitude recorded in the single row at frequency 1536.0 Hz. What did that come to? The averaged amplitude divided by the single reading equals 1.06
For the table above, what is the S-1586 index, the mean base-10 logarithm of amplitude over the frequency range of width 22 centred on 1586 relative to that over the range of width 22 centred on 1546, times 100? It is 90.1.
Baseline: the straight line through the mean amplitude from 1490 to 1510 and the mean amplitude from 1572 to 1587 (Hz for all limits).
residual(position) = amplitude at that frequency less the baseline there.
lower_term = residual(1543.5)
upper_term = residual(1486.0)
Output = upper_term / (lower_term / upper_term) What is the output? 0.10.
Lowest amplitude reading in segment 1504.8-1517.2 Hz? 1.62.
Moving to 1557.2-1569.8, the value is 1.98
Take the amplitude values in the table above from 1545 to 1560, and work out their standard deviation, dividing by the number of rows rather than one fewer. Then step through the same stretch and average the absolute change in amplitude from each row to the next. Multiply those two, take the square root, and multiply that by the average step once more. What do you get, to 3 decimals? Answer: 0.007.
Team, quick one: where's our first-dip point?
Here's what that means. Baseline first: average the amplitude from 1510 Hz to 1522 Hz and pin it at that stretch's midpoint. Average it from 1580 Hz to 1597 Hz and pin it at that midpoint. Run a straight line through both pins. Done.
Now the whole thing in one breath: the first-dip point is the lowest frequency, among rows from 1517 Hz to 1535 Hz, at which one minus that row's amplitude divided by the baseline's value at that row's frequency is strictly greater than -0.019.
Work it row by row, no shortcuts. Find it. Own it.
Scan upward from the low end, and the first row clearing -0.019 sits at 1518.5 Hz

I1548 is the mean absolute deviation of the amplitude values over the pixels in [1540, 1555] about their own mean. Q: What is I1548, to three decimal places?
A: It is 0.069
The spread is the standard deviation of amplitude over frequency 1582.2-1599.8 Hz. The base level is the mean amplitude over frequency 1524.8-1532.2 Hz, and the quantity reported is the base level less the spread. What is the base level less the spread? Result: 1.68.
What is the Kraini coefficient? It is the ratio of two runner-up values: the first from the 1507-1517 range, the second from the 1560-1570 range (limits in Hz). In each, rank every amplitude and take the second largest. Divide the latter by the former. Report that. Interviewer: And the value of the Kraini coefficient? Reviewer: 1.24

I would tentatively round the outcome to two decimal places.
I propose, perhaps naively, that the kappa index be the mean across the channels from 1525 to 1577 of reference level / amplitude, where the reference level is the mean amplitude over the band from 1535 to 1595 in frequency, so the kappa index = 1.00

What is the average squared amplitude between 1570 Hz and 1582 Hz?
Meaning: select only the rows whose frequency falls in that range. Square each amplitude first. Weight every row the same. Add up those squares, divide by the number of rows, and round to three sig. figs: 3.28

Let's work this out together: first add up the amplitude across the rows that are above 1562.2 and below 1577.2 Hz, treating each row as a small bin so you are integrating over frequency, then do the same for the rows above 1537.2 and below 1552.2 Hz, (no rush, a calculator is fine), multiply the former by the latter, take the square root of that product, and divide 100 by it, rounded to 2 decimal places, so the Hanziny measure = 3.56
